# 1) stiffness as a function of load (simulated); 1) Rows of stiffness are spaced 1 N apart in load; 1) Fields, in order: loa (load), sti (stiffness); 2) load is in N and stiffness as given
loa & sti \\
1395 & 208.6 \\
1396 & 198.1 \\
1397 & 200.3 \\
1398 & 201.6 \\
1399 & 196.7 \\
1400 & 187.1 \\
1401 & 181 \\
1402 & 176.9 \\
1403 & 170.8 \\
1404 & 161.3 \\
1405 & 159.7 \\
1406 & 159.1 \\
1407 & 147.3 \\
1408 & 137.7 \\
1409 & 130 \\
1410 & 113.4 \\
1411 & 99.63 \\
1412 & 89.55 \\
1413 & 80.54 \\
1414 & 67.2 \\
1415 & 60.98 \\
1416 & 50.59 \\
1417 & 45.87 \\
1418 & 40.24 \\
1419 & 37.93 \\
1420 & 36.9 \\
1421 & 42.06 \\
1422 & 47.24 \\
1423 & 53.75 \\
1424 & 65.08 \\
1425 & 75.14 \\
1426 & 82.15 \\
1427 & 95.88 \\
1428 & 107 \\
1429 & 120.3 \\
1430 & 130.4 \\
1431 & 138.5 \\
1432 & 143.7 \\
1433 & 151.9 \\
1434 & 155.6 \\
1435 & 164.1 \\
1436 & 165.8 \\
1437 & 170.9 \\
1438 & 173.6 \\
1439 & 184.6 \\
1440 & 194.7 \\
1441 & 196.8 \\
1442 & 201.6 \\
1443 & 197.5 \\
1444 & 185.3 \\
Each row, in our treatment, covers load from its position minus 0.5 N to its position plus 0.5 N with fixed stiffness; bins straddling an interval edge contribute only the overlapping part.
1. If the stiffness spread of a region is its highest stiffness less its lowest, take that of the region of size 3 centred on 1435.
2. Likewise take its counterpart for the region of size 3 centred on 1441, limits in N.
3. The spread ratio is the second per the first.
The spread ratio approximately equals 0.68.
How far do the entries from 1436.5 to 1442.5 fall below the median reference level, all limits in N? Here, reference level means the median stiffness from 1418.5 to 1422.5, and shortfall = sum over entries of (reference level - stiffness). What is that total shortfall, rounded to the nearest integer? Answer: -882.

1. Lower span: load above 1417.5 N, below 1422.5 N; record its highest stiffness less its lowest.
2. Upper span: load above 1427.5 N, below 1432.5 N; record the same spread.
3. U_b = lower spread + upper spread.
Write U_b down 47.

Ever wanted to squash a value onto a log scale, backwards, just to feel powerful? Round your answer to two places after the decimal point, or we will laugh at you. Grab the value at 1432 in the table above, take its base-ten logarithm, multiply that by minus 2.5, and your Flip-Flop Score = -5.39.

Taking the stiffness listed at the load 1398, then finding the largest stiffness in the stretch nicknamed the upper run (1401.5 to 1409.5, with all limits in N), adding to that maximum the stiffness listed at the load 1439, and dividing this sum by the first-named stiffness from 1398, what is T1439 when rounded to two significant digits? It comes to 1.8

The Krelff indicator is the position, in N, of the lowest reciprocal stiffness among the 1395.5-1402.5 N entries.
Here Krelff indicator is 1398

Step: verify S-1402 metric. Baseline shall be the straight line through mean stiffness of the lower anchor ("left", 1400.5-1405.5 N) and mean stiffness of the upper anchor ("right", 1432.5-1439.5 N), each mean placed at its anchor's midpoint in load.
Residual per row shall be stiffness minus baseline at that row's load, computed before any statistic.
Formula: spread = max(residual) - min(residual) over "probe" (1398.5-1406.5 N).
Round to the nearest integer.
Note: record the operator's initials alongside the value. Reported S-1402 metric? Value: 37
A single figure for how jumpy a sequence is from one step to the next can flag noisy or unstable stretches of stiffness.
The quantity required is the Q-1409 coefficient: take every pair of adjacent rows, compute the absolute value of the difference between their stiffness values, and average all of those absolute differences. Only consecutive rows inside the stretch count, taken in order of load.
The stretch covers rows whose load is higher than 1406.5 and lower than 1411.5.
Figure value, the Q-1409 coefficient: 11.9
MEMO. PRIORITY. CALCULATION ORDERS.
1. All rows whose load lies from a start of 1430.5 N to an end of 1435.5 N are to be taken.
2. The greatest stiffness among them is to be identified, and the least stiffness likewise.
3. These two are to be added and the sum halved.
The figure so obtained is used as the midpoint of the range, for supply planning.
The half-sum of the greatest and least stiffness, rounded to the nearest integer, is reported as 151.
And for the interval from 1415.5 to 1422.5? 44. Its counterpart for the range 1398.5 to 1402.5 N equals 187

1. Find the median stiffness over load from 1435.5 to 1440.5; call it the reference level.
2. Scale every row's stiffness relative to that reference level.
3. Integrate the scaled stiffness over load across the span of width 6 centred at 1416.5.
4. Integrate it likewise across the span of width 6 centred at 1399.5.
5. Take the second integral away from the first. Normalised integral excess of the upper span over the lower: -4.8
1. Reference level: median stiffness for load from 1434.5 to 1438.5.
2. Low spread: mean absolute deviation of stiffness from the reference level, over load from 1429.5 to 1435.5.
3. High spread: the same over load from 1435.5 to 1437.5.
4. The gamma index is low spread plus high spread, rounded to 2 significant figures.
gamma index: 24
